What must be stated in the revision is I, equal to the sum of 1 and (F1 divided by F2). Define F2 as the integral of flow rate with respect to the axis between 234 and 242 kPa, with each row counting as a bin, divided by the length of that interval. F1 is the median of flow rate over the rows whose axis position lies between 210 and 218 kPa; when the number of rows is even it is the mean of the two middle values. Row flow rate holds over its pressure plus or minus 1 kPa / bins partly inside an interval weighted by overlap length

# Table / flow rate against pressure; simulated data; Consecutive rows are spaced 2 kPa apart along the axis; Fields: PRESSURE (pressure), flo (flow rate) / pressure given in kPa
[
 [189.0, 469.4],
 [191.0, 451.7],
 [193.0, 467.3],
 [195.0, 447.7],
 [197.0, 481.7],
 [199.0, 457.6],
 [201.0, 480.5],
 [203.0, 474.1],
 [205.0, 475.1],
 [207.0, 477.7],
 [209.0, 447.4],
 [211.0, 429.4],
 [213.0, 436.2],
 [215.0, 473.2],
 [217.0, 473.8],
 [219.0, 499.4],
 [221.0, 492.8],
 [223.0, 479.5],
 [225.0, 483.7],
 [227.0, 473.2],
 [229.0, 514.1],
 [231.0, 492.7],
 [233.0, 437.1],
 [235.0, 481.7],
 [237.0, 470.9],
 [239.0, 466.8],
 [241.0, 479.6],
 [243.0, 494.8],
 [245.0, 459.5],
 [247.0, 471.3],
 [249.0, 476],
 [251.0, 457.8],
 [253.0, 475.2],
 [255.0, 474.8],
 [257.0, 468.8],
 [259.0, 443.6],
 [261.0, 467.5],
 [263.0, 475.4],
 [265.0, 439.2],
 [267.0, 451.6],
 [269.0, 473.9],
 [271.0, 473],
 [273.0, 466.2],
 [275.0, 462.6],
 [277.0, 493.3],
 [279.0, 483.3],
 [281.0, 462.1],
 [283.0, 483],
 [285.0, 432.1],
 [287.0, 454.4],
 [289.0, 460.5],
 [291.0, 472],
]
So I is 1.958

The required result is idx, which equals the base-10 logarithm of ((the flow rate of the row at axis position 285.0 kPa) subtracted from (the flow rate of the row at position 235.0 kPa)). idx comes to 1.70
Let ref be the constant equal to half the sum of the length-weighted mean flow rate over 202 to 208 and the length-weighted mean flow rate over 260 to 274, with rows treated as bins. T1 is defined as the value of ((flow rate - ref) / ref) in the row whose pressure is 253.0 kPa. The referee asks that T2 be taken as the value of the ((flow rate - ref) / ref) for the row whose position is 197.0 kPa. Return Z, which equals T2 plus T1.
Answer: 0.037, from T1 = 0.01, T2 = 0.03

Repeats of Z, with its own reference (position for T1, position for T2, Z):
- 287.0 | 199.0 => -0.058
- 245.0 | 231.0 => 0.027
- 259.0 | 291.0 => -0.051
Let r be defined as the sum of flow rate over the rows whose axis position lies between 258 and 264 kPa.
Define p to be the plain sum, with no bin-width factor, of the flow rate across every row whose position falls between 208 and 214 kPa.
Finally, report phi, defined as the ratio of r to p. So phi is 1.06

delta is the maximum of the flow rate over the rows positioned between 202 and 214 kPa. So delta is 477.7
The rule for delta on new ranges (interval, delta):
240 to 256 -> 494.8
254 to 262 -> 474.8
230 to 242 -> 492.7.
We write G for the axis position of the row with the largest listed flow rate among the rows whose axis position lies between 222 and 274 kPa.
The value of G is 229.0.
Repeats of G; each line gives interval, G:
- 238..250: 243.0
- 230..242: 231.0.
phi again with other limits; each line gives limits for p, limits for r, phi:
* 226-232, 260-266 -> 0.93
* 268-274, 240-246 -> 1.01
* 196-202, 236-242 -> 1.00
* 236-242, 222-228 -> 1.01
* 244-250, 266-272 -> 0.99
